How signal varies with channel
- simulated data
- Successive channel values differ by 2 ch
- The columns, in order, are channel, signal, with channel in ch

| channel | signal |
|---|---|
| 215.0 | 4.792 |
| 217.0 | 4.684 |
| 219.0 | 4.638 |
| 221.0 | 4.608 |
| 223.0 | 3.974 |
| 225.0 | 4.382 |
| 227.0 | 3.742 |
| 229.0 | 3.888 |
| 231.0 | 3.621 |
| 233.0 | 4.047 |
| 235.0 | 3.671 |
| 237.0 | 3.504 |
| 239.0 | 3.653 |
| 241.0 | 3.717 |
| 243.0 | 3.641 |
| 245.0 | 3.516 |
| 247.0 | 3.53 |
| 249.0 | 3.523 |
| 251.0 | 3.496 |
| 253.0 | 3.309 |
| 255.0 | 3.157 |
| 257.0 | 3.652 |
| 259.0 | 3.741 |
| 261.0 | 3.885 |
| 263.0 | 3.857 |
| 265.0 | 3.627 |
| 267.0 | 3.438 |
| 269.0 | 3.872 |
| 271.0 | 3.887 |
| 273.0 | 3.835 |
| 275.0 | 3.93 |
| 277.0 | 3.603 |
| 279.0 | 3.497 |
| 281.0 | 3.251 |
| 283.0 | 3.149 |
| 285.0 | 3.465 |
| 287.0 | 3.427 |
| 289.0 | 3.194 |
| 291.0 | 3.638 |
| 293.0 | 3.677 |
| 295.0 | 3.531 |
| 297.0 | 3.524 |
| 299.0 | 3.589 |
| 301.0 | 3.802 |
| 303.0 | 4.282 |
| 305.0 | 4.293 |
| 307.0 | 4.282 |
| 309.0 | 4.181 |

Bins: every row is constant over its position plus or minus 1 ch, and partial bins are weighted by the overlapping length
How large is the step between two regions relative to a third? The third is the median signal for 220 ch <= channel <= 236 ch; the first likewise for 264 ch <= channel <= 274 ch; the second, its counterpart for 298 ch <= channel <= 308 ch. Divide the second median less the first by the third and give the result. 0.11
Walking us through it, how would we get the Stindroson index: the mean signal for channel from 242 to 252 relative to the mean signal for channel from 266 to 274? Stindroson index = 0.94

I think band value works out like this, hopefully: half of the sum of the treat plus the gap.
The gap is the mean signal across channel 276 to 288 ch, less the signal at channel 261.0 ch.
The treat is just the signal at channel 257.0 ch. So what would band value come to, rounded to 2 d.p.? 1.58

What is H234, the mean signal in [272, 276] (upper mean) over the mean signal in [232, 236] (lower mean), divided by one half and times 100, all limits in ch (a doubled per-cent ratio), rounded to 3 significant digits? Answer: 201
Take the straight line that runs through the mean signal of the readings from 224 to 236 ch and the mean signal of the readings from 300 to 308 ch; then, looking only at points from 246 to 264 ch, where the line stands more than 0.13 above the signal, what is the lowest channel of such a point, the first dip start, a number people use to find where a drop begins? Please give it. 247.0 ch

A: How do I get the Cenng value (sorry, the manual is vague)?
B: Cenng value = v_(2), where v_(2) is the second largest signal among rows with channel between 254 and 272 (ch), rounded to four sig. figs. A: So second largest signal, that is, 3.885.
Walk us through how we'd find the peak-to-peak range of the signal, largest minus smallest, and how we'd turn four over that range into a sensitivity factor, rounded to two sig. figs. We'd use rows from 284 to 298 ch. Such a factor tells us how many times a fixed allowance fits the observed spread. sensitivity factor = 8.3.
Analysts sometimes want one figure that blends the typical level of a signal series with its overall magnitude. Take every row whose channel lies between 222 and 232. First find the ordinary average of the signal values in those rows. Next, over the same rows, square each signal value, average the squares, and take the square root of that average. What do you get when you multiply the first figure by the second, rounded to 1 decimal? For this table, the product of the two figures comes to 15.4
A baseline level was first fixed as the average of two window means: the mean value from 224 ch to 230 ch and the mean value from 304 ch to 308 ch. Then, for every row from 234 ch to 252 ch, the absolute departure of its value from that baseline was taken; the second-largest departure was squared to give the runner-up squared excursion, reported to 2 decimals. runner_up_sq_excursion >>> 0.41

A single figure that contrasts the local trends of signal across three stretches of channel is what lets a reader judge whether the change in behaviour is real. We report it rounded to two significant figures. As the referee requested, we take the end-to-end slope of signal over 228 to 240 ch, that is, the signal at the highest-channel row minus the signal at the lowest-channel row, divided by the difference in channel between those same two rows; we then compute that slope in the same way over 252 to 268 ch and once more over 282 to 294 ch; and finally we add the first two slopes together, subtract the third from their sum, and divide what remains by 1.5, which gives -0.045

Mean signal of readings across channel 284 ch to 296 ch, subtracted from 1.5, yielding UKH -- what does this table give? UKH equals -2.0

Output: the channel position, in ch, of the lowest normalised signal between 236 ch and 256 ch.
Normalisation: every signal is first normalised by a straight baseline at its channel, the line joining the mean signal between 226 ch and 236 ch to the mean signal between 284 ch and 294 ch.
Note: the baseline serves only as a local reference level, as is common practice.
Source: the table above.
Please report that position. 255.0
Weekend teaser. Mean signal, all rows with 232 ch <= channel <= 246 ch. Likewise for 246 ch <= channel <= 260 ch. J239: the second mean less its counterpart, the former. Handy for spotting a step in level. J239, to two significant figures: -0.19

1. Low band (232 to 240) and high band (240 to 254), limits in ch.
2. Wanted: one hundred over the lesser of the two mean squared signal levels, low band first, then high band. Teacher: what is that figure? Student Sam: 8.0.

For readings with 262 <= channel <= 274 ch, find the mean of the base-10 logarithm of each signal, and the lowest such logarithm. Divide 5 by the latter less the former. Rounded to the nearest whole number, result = -133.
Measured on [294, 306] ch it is -141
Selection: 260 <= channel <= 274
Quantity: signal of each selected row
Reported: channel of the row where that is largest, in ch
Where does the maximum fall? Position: 271.0 ch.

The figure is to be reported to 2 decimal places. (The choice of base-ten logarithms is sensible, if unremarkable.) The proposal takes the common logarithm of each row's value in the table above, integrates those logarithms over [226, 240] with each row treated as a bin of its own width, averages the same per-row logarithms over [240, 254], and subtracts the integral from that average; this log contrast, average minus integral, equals -7.45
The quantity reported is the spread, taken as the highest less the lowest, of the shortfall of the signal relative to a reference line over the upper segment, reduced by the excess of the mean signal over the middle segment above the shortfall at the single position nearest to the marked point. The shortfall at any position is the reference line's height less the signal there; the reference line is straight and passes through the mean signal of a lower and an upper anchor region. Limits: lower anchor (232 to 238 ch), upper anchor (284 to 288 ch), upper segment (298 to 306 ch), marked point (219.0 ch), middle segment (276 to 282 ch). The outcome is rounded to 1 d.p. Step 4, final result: -3.5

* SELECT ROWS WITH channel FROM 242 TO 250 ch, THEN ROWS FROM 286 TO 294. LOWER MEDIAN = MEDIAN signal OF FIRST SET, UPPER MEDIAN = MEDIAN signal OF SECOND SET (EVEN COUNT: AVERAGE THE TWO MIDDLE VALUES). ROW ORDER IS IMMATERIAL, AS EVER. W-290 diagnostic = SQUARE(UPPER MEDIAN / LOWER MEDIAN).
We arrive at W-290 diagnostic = 1.00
